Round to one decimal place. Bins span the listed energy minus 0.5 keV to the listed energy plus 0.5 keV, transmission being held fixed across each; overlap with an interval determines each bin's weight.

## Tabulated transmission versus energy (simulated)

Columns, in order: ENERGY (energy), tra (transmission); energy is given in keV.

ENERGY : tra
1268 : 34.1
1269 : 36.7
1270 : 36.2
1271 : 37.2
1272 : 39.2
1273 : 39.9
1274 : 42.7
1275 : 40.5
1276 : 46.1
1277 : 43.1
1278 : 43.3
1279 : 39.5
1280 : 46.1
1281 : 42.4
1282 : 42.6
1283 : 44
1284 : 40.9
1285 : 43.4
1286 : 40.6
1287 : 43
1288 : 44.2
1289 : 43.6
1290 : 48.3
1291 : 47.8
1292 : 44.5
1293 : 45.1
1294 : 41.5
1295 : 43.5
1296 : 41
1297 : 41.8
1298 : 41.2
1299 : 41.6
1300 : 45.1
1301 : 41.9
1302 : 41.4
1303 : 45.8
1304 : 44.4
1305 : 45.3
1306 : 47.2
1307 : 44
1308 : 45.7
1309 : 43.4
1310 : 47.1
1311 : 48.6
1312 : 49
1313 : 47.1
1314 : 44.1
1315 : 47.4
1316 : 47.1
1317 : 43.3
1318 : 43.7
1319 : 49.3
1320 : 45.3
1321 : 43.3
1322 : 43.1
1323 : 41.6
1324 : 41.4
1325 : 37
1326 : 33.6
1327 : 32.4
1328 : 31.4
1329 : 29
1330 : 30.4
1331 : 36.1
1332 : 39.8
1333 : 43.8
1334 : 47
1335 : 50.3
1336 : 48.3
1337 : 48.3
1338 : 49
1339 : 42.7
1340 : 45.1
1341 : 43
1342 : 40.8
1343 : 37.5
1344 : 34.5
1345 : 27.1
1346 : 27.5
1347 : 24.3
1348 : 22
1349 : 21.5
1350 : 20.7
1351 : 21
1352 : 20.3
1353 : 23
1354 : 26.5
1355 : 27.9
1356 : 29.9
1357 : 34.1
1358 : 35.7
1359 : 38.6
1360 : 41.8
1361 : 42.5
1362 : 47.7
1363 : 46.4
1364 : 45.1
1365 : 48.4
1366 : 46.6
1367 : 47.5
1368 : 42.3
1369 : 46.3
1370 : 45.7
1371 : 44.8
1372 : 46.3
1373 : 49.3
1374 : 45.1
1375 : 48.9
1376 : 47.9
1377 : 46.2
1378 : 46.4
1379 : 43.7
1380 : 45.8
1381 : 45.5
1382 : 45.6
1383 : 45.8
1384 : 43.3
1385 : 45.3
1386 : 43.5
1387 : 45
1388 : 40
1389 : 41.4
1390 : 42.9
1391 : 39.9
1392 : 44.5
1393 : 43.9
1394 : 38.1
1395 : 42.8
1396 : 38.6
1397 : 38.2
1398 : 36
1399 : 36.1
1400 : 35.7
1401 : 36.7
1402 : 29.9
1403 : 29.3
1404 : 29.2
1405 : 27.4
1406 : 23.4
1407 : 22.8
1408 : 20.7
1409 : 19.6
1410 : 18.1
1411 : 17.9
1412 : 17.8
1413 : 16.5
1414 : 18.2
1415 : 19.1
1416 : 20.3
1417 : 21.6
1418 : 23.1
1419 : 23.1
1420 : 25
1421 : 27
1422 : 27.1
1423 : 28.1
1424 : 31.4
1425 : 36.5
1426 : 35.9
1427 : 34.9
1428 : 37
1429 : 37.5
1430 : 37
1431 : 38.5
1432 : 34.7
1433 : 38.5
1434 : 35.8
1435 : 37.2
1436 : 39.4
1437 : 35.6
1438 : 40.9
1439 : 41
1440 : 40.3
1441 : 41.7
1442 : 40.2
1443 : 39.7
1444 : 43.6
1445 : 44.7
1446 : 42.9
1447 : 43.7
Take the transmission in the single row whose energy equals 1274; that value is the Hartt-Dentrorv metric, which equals 42.7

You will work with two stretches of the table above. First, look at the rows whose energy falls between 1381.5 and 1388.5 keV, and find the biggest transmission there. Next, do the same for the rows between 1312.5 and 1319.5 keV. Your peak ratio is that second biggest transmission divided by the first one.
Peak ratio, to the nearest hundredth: 1.08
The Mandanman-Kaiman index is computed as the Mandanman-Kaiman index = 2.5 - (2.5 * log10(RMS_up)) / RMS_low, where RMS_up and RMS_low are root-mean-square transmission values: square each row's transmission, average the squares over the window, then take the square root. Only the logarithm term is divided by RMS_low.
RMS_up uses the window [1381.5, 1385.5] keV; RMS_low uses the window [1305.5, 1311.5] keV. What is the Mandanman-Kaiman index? 2.41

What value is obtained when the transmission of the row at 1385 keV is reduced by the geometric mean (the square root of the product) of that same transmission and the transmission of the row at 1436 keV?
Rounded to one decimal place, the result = 3.1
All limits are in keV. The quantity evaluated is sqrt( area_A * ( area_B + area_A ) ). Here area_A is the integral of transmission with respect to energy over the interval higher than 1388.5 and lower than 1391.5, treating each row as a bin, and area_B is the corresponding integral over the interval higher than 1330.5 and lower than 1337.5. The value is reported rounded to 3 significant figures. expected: 233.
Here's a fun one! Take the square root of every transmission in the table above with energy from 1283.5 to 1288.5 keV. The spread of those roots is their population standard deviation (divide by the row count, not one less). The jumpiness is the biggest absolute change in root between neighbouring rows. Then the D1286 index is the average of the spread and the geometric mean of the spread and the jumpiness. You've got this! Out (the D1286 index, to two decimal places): 0.13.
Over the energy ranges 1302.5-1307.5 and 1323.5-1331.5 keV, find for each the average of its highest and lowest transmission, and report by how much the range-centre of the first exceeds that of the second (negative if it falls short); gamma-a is 10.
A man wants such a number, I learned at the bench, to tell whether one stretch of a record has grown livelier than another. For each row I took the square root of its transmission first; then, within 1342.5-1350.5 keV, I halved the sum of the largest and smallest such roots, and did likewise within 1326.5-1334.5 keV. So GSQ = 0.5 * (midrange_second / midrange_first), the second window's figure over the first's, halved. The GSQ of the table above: 0.573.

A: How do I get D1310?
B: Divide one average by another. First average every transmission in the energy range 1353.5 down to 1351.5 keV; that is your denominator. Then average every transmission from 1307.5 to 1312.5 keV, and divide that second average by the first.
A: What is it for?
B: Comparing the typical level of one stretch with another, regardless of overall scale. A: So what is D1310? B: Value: 2.2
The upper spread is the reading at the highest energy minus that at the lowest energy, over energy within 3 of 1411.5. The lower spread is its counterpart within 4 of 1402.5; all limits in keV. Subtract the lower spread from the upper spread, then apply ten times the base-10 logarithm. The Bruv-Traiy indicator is 10.5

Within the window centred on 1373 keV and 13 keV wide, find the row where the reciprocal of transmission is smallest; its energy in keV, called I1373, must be 1373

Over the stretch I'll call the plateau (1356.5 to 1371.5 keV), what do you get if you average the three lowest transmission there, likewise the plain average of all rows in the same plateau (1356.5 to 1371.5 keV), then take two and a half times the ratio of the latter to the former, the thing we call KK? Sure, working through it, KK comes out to 3.0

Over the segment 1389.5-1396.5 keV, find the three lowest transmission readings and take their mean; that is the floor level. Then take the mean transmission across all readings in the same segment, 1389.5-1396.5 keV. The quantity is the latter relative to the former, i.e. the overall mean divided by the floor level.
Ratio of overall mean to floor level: 1.068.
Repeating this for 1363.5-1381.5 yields 1.060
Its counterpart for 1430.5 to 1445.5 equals 1.116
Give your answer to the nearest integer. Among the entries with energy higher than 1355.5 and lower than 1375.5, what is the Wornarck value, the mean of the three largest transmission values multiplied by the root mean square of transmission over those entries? 2148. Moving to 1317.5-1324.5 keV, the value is 2030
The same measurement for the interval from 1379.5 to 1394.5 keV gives 1986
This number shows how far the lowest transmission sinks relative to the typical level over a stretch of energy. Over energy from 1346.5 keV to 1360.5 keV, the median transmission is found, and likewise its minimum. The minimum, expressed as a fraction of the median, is 0.80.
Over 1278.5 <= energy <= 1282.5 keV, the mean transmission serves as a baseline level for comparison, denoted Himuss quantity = 43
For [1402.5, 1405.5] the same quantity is 29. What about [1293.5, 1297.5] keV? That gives 42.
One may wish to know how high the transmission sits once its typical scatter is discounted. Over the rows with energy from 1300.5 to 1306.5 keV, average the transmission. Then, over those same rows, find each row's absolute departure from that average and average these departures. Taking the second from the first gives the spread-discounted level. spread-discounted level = 43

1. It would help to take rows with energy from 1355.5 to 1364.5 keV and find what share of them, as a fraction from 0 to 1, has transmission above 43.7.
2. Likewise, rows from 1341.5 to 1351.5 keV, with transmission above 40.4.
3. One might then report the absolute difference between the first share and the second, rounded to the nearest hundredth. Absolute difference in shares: 0.23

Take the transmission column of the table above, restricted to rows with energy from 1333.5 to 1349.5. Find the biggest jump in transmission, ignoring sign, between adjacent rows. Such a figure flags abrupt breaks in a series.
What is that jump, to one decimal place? 7.4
